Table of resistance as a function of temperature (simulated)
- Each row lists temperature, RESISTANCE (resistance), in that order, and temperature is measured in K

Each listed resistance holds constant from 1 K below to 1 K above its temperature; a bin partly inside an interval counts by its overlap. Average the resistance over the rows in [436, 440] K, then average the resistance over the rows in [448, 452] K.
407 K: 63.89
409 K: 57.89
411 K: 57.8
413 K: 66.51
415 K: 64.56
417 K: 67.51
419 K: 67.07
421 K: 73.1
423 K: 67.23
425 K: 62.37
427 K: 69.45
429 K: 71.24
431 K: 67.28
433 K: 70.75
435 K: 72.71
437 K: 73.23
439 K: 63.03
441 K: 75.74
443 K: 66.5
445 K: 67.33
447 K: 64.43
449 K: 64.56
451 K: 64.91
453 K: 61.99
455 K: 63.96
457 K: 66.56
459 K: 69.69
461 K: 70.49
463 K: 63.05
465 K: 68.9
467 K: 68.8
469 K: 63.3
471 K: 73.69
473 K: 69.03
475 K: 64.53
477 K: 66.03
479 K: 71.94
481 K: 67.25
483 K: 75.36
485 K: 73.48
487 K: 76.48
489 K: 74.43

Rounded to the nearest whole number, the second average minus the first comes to -3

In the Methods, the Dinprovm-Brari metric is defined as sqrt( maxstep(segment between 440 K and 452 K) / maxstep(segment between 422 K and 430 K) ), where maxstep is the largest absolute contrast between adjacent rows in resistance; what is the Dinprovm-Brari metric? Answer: 1.1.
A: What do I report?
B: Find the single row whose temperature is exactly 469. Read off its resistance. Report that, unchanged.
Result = 63.3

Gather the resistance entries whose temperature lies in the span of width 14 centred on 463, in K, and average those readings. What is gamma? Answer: 67.3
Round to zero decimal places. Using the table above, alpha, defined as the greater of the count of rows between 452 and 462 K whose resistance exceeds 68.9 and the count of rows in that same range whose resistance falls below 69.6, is 3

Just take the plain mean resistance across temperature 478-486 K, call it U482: 72.0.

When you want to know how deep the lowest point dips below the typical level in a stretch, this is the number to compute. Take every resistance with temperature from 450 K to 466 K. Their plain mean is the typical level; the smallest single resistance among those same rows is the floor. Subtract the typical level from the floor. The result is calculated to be -4.2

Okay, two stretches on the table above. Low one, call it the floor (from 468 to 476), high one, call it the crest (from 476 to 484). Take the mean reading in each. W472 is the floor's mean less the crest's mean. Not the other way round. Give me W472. -2.5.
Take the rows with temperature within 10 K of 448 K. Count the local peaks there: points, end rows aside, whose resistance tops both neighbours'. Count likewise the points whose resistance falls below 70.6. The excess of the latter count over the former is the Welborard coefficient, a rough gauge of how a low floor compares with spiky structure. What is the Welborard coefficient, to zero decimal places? 6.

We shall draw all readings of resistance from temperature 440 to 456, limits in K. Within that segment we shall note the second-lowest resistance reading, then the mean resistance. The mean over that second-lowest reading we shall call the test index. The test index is 1.03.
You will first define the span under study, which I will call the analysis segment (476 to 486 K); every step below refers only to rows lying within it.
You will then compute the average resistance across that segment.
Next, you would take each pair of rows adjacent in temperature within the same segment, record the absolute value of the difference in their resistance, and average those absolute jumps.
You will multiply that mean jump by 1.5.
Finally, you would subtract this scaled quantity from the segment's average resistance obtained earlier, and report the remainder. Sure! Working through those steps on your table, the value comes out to 63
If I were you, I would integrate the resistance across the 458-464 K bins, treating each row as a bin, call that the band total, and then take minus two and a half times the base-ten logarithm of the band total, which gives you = -6.52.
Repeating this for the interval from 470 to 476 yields -6.54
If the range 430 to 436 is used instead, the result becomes -6.56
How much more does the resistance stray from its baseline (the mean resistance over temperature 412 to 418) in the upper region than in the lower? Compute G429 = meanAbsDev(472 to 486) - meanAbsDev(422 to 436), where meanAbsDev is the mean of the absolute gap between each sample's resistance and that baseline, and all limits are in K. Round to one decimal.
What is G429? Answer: 0.4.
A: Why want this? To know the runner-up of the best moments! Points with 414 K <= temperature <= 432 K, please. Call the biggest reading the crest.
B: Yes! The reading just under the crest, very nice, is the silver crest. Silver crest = 71.24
